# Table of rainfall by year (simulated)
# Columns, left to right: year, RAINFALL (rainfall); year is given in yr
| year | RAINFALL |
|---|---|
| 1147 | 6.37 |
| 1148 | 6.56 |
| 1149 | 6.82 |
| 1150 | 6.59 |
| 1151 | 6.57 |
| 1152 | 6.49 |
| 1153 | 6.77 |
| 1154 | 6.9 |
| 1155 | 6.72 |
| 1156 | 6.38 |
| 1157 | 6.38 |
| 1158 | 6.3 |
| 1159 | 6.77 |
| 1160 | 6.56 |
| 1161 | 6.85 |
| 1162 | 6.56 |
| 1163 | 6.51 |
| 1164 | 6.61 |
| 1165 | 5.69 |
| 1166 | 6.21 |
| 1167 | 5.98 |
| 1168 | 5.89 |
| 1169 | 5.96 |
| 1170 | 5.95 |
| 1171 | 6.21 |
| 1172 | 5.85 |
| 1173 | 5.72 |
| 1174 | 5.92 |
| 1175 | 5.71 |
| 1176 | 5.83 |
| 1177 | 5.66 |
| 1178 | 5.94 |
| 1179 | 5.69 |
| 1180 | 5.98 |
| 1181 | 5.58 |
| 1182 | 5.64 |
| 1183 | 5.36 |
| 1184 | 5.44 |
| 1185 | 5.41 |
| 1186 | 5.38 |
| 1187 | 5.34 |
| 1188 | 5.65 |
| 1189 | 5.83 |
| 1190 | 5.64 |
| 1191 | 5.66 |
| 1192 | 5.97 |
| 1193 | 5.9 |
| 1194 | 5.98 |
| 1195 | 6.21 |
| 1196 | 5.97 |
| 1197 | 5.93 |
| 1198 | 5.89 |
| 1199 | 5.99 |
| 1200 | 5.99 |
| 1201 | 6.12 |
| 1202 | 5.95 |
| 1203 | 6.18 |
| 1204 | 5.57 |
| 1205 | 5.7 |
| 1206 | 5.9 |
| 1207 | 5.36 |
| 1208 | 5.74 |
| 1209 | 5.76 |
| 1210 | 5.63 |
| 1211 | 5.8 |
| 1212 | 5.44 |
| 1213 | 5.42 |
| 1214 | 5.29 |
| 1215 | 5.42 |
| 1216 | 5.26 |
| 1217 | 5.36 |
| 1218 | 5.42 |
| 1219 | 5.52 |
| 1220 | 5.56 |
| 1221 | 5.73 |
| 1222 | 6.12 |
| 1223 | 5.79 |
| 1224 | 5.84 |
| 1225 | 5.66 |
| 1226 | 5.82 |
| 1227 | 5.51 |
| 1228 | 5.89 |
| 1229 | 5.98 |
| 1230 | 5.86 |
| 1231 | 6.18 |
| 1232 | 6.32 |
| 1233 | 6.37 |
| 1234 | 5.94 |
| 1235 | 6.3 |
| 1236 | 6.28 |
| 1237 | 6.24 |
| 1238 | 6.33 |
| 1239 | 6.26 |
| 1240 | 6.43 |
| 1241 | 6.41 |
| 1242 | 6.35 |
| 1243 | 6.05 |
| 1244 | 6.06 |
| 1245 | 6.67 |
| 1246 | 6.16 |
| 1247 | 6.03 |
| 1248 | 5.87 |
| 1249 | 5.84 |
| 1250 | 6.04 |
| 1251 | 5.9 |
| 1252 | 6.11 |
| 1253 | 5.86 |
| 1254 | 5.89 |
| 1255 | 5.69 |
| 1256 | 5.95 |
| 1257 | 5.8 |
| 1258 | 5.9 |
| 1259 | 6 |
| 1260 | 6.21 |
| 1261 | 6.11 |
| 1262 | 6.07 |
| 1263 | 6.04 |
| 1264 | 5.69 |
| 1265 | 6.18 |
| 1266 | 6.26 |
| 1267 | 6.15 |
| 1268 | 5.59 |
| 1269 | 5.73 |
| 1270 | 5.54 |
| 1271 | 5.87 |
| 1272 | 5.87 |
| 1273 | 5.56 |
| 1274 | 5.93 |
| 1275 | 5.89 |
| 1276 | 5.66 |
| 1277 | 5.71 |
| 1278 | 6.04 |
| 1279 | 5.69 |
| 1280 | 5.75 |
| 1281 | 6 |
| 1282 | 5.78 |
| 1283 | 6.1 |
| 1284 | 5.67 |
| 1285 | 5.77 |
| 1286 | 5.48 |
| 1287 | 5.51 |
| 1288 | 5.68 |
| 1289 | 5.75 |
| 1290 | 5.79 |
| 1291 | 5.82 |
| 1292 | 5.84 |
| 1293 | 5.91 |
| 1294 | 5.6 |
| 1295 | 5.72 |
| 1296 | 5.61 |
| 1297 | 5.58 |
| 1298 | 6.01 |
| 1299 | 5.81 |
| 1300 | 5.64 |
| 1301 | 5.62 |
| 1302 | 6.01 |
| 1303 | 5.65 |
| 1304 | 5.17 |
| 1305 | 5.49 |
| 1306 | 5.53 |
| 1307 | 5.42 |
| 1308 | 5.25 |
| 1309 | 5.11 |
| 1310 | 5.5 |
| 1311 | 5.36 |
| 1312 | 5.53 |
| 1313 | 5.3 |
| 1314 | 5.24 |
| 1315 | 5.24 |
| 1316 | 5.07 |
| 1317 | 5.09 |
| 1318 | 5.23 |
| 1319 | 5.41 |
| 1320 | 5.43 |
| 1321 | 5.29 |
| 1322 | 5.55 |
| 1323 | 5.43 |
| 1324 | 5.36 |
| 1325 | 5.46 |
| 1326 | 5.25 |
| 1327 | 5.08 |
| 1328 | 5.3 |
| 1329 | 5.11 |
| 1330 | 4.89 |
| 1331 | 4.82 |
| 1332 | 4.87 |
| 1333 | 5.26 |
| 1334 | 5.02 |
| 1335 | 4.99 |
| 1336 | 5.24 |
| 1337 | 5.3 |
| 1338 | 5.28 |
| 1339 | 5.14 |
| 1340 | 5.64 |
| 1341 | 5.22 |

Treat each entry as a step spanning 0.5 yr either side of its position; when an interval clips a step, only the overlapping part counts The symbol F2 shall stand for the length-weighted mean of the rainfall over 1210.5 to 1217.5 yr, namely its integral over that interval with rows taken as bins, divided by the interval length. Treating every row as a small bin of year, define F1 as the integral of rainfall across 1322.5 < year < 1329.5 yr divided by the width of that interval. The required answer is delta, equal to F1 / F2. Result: 0.97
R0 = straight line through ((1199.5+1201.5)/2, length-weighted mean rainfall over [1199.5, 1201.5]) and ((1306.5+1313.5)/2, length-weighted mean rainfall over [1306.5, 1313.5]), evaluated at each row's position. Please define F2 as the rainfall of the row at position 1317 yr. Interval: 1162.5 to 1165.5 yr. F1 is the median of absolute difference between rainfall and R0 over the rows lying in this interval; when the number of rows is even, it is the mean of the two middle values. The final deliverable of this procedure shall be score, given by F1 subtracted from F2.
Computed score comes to 4.77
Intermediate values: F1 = 0.32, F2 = 5.09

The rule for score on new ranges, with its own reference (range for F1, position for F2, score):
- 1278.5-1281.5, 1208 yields 5.54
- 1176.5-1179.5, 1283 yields 5.60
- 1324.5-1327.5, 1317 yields 4.93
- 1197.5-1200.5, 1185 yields 5.34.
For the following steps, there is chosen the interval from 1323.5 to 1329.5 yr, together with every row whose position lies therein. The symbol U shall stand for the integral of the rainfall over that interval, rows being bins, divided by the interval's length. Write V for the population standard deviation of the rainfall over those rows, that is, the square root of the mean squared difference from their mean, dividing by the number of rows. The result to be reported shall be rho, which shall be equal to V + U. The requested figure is 5.4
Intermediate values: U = 5.3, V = 0.133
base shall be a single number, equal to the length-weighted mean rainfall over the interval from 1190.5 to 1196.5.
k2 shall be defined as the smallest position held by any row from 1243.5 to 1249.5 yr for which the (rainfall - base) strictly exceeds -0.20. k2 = 1244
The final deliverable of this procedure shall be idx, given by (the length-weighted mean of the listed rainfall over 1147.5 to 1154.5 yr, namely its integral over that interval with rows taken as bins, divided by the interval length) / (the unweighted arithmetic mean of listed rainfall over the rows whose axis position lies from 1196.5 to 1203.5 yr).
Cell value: 1.11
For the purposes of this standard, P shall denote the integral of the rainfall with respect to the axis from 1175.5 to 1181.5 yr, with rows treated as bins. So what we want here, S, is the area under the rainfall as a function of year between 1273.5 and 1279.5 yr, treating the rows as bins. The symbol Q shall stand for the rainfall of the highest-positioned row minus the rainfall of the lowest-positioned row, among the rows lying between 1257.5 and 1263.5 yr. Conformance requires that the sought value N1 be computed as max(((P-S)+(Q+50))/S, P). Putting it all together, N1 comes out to 34.7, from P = 34.7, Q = 0.14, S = 34.9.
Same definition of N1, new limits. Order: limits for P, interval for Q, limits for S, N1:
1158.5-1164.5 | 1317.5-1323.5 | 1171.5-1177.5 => 39.9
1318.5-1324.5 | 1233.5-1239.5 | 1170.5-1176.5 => 32.5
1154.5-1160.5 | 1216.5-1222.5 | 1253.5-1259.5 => 39.1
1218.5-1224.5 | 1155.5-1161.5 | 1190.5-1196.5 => 34.6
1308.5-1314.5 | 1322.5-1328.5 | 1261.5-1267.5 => 32.0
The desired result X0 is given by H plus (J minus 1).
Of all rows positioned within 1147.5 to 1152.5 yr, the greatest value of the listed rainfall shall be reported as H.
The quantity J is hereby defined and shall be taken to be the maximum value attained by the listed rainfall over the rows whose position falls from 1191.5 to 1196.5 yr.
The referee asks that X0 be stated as 12.0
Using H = 6.82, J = 6.21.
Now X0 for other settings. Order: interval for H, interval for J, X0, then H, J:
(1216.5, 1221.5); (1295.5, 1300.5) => 10.7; 5.73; 6.01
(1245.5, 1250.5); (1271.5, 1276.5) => 11.1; 6.16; 5.93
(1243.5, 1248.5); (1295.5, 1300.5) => 11.7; 6.67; 6.01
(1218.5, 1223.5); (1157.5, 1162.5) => 12.0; 6.12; 6.85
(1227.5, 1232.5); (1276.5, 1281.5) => 11.4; 6.32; 6.04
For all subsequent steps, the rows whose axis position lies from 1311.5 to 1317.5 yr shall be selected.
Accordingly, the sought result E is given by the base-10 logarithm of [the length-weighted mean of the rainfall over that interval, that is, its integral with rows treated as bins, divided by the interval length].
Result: 0.72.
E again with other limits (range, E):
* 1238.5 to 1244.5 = 0.80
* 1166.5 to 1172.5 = 0.78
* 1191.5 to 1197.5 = 0.78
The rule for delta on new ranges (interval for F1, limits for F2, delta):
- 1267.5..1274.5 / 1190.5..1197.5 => 0.96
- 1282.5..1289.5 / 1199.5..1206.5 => 0.96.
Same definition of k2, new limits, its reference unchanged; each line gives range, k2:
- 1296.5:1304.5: 1298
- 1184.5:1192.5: 1189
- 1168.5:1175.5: 1169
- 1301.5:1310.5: 1302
